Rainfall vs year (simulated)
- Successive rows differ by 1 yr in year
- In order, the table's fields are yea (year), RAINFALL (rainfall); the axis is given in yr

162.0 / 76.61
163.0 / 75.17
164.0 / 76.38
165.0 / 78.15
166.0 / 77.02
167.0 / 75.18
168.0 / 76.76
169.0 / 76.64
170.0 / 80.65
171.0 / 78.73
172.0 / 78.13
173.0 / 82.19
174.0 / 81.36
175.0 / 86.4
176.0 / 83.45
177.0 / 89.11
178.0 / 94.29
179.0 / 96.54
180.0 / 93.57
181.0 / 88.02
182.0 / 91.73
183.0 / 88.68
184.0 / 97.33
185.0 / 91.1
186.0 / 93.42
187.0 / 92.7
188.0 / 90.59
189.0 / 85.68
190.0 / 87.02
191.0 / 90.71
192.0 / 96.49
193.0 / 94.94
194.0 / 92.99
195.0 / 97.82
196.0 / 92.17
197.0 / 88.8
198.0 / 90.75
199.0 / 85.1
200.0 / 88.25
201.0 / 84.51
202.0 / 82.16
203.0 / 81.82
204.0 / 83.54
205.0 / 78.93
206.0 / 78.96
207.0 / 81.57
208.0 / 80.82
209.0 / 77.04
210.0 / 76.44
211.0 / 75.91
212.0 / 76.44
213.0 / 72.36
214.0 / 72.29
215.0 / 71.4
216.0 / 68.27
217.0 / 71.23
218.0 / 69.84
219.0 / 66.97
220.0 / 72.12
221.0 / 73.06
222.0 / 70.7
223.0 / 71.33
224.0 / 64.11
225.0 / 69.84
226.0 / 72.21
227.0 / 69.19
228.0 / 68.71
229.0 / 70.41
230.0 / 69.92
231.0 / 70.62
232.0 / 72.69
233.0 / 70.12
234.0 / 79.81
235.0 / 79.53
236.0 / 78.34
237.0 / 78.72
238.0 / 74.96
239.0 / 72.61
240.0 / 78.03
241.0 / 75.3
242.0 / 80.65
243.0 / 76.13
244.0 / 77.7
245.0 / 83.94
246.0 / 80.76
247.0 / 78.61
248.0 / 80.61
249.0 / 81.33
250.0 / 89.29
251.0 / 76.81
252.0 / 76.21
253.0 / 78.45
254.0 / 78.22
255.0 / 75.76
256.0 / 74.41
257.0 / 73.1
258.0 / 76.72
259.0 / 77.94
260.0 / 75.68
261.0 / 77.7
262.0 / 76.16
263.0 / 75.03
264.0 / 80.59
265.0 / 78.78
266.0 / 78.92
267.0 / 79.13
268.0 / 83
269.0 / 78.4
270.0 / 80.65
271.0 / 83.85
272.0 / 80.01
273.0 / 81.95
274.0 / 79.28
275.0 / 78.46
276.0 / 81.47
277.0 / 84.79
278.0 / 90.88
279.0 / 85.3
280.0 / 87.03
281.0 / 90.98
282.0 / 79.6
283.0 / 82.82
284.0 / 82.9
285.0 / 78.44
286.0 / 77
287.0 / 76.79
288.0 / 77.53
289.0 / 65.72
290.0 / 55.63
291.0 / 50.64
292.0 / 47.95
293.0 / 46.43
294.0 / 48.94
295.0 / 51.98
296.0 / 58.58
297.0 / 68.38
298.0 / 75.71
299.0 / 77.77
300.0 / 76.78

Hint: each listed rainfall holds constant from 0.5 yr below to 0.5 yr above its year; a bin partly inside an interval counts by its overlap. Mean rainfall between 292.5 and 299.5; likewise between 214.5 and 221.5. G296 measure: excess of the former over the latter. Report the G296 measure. -9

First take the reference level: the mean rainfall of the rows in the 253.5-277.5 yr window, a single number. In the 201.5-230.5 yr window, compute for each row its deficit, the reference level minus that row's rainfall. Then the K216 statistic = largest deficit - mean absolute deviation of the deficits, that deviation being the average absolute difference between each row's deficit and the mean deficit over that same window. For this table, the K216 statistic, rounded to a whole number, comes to 10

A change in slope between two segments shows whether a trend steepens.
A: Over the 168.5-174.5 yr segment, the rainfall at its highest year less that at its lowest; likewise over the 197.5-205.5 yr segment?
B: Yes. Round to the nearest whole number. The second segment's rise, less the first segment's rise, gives -17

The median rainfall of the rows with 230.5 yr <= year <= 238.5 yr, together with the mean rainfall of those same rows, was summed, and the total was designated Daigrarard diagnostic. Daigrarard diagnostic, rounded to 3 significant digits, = 152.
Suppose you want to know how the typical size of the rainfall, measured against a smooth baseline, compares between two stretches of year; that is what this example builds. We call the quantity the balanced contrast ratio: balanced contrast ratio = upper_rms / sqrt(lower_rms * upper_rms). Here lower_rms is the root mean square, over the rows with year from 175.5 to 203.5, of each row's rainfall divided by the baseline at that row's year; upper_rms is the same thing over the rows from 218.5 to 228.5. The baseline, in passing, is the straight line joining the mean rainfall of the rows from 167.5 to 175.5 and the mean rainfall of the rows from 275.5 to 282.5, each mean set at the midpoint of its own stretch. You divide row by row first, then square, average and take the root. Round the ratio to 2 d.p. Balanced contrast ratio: 0.87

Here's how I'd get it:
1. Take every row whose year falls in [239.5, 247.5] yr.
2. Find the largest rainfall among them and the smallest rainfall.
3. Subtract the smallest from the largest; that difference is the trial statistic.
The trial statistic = 9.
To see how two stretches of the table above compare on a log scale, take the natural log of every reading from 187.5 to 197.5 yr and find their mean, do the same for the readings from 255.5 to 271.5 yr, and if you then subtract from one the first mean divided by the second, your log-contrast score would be -0.037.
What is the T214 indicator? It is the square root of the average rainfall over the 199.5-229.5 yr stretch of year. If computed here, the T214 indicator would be 8.6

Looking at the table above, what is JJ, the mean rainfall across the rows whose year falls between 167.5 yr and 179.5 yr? 84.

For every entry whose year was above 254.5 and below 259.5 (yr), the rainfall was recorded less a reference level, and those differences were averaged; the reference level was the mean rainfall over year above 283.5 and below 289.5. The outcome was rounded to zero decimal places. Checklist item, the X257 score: -1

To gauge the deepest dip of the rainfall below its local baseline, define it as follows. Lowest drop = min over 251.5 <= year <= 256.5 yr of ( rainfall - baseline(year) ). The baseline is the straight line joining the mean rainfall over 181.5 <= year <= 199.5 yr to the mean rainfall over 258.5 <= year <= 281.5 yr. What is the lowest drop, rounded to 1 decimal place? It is -8.6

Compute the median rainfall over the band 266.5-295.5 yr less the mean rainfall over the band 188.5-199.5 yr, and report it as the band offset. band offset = -12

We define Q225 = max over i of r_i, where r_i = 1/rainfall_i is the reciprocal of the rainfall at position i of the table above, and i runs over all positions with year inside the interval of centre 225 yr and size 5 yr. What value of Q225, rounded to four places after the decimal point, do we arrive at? 0.0156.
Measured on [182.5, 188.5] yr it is 0.0113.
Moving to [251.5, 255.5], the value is 0.0132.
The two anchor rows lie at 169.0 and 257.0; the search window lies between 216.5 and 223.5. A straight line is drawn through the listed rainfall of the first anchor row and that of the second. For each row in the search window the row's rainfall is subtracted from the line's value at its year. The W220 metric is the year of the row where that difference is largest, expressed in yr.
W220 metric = 219.0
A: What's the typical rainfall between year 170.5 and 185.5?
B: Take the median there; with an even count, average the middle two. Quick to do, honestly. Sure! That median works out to 89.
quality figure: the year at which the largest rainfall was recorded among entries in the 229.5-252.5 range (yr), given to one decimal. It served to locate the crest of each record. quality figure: 250.0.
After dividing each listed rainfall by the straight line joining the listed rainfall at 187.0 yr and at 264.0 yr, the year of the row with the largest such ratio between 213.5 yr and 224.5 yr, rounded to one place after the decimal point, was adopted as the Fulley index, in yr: 221.0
